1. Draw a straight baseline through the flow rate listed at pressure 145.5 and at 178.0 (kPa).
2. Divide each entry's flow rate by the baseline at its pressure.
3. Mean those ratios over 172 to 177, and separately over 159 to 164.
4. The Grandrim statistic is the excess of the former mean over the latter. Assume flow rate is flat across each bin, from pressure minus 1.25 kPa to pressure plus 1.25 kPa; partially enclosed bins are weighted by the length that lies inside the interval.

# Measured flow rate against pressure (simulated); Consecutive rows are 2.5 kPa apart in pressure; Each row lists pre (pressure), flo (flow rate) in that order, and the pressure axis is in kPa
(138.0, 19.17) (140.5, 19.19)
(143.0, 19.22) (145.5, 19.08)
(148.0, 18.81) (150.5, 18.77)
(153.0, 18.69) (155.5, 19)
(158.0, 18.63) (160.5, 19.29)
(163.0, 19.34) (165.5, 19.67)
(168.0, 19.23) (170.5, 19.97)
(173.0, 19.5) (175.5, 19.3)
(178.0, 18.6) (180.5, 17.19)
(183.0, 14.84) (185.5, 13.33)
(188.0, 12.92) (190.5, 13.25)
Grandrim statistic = 0.015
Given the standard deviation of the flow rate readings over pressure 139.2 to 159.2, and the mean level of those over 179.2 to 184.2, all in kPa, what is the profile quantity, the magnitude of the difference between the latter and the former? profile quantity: 15.8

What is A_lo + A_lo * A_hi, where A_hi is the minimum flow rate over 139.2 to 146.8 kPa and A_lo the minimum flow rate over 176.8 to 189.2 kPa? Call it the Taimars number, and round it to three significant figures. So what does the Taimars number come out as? 259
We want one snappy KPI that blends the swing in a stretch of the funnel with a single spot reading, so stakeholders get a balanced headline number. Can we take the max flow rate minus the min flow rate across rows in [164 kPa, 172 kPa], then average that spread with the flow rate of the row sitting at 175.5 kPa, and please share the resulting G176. 10.0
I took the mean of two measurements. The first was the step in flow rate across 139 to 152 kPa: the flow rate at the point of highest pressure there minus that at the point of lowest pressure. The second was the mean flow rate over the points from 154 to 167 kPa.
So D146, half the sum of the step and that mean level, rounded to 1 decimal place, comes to 9.4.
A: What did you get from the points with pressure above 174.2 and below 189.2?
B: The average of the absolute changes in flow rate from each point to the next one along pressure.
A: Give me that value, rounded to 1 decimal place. 1.3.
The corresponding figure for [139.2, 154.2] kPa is 0.1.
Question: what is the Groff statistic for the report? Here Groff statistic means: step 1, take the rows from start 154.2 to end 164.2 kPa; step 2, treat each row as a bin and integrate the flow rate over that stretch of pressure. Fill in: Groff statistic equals 191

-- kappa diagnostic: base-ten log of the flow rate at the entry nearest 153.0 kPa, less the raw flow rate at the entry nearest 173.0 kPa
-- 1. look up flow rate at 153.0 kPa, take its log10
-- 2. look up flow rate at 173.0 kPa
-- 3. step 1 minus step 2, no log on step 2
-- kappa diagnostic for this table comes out -18.23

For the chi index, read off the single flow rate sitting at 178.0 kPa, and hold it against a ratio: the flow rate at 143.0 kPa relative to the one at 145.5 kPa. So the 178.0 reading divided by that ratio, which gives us 18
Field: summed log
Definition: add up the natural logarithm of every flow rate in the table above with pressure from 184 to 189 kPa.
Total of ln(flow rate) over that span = 5.15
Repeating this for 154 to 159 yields 5.87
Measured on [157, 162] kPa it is 5.88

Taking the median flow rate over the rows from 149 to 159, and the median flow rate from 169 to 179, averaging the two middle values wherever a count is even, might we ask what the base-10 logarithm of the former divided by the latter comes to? -0.02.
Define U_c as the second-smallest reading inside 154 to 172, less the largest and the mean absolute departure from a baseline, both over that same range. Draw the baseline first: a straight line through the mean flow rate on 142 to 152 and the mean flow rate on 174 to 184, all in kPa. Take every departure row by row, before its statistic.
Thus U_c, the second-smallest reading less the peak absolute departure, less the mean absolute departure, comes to 16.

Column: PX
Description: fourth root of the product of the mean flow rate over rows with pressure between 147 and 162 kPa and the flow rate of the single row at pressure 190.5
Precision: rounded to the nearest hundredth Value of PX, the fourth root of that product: 3.98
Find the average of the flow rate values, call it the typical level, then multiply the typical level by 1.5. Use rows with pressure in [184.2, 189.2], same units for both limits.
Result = 19.7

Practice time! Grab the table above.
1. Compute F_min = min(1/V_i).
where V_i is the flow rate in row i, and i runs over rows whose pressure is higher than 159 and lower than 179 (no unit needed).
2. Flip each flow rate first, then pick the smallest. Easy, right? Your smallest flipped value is 0.0501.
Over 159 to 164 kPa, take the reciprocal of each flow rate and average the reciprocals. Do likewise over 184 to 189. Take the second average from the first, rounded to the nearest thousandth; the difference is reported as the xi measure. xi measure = -0.024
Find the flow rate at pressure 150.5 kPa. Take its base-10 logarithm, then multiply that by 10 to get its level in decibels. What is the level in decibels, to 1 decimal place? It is 12.7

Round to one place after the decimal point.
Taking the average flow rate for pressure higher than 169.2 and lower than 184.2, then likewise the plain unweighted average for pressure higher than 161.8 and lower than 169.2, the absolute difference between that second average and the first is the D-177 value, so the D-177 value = 1.2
